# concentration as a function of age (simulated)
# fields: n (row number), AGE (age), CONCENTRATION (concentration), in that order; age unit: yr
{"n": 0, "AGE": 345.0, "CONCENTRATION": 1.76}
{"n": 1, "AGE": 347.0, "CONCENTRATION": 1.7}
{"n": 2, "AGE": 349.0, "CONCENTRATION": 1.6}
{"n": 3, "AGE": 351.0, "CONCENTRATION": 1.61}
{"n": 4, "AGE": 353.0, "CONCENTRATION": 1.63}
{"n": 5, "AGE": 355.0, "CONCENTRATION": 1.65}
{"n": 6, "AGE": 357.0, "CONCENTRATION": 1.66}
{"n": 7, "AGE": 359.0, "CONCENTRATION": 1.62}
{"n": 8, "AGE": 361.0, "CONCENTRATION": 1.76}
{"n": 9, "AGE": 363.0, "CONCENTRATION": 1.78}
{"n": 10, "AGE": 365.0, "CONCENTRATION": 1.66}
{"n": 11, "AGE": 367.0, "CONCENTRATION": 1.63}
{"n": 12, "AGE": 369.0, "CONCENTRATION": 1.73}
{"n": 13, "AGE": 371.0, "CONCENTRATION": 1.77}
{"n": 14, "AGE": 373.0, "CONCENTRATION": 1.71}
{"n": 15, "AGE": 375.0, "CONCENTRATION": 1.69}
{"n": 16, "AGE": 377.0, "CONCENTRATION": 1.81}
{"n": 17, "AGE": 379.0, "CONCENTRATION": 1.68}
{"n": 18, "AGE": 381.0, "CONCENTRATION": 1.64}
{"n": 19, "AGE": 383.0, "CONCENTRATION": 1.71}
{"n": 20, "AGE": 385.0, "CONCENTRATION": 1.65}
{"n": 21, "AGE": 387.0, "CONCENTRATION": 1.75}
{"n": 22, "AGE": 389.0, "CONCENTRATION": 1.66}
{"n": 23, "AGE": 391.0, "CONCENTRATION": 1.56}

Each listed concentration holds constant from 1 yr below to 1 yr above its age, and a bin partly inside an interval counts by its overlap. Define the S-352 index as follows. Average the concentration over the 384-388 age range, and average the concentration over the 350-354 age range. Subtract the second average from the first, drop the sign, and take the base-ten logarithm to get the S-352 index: -1.1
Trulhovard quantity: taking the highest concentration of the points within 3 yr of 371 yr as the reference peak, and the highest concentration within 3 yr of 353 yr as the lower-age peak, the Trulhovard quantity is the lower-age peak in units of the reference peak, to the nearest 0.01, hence 0.93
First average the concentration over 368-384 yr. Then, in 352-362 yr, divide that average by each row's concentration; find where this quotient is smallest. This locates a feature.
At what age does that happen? 361.0 yr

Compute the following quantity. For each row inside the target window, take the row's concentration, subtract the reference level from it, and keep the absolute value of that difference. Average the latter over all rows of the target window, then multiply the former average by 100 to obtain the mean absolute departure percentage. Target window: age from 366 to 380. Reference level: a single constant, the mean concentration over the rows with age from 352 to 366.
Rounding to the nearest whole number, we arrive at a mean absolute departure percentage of 5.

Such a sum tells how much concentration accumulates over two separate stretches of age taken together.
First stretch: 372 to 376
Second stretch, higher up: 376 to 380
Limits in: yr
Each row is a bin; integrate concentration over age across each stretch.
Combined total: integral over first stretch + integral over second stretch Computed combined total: 13.8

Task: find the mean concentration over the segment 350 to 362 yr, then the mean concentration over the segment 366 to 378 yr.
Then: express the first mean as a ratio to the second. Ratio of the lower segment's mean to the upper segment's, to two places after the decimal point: 0.96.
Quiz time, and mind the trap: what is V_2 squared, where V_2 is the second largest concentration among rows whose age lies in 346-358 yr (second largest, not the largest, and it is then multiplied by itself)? 2.76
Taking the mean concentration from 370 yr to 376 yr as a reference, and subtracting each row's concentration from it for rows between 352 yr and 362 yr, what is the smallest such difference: -0.04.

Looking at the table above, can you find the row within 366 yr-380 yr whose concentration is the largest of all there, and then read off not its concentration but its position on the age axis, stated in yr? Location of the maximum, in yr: 377.0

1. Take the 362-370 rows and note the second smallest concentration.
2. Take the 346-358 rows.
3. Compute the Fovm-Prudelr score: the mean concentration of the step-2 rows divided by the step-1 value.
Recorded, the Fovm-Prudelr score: 0.99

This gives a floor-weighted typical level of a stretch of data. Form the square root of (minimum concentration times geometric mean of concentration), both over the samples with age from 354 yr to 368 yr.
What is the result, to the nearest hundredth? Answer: 1.65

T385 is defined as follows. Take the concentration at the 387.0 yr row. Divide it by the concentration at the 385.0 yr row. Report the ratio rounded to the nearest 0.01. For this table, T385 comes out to 1.06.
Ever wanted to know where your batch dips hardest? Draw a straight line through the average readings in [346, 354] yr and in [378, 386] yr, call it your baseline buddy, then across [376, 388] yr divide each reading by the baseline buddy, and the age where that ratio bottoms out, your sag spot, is 381.0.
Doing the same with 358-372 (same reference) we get 359.0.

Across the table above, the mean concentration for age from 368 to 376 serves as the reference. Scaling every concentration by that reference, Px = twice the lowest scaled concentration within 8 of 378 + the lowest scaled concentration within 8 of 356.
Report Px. 2.83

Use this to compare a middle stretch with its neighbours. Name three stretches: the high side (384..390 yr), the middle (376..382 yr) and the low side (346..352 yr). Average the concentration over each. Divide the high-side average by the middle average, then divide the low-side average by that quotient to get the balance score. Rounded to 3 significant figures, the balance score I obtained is 1.66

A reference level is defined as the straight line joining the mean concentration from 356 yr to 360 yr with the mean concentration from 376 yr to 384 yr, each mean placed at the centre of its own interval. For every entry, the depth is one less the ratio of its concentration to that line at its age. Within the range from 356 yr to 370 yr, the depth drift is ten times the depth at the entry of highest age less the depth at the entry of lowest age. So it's -0.2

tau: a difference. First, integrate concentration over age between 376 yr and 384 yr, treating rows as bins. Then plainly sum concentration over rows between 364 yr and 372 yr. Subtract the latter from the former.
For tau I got 6.89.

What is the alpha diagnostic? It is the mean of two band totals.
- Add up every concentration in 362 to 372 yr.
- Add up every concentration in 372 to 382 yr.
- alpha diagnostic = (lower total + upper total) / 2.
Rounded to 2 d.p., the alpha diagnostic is 8.55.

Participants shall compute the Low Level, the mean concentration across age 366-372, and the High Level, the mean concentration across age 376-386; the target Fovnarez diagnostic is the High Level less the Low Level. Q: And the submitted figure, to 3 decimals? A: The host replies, -0.012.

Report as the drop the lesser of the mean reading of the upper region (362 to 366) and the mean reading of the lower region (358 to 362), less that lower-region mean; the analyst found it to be 0.00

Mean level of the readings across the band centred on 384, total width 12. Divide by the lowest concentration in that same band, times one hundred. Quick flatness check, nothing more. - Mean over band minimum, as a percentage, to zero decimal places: 103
